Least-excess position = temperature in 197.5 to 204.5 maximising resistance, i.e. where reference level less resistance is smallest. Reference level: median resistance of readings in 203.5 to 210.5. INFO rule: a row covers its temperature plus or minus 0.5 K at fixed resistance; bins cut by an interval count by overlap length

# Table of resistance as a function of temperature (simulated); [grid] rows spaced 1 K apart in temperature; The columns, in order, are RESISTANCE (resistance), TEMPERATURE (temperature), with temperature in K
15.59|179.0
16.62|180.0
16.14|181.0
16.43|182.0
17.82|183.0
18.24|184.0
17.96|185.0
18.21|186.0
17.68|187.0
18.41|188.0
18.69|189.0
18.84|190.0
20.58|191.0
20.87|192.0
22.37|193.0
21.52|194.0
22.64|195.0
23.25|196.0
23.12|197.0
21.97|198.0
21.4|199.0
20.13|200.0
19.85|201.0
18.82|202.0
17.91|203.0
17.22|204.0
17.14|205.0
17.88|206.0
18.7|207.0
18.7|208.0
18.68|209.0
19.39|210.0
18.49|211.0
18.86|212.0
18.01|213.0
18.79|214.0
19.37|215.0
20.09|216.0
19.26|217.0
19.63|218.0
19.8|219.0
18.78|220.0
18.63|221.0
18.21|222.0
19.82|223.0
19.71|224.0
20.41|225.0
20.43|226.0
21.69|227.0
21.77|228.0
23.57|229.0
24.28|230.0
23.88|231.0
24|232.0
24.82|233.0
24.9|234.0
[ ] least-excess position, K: 198.0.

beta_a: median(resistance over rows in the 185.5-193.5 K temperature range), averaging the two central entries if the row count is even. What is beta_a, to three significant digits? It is 18.8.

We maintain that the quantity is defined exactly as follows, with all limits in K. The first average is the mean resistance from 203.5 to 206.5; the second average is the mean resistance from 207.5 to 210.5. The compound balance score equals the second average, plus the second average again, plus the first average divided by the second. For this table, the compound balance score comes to 39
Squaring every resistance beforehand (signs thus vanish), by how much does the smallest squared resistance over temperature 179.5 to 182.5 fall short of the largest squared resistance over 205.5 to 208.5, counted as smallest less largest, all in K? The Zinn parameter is -89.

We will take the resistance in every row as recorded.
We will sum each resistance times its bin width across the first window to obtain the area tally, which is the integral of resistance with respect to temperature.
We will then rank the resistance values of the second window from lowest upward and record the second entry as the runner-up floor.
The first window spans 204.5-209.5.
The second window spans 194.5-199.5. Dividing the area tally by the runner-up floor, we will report 4.1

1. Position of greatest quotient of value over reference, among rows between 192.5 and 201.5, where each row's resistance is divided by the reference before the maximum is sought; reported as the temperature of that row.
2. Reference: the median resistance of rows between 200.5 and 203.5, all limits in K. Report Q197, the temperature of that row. 196.0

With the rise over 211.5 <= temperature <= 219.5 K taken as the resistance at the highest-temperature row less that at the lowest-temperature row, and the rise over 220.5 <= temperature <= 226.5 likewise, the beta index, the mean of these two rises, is 1.4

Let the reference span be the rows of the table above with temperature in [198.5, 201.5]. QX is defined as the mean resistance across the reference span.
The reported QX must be 20.5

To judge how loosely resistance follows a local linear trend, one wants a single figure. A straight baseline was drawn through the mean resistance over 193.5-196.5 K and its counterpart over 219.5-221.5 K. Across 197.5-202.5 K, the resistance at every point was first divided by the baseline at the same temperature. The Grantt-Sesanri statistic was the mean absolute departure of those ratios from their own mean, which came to 0.038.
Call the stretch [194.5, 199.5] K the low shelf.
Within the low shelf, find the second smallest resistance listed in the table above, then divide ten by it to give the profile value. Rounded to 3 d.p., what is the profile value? 0.455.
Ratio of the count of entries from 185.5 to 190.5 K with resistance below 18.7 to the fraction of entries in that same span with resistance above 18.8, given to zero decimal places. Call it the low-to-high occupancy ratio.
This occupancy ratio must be 20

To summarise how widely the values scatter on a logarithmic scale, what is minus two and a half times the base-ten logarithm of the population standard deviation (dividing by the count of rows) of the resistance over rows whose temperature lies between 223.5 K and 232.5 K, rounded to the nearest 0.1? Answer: -0.6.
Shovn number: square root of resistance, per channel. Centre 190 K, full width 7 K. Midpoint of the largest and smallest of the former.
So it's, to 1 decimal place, 4.5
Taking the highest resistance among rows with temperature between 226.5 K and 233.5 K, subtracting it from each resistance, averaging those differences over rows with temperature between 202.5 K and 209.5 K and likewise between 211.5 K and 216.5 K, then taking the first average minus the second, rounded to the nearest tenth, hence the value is -1.0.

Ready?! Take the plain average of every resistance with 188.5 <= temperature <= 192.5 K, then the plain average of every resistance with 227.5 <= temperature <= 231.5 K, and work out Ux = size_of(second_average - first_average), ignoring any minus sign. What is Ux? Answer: 3.6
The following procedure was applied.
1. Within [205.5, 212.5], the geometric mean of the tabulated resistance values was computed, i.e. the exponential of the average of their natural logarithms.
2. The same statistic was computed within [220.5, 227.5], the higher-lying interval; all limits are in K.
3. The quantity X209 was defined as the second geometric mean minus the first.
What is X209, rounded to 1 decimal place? 1.1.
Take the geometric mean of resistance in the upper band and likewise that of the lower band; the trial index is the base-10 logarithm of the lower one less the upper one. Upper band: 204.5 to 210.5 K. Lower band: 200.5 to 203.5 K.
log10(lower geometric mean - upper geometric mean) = -0.4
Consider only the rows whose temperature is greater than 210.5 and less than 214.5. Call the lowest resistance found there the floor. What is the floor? 18.01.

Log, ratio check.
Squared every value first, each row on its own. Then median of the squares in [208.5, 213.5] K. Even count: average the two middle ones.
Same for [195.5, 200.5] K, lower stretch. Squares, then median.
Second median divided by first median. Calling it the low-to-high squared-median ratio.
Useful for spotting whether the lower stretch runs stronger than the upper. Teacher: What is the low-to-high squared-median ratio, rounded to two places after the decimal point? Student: 1.38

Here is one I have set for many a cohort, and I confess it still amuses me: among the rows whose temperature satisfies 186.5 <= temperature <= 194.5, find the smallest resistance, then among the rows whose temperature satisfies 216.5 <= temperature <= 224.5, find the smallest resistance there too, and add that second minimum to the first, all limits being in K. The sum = 36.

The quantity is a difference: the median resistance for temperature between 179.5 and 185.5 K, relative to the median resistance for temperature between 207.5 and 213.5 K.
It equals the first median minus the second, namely -1.5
